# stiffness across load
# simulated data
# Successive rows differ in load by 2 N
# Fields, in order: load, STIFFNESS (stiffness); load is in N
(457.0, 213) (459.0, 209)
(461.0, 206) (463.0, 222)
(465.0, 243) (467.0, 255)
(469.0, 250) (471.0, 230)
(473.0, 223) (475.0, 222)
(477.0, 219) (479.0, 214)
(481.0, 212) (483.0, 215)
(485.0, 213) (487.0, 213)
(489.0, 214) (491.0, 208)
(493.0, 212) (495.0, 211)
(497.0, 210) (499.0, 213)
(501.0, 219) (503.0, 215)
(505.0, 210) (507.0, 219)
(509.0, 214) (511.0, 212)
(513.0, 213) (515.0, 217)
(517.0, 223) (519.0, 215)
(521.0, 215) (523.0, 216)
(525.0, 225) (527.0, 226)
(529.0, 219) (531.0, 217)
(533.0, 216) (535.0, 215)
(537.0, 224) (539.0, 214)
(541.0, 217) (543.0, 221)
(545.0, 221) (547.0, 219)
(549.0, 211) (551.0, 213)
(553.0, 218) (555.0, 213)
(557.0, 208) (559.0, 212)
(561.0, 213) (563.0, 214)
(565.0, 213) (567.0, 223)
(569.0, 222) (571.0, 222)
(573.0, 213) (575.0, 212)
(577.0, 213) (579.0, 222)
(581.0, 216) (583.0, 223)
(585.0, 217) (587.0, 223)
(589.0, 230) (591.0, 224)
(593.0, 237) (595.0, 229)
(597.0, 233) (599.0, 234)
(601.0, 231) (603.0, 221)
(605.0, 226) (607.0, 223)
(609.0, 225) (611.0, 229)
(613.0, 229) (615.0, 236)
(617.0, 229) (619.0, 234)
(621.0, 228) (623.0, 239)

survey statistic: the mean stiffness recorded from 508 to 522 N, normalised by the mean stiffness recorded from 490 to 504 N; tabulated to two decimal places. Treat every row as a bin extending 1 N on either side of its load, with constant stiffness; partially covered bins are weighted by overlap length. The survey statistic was 1.01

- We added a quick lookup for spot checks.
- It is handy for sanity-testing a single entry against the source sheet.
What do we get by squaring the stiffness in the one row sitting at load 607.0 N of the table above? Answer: 49729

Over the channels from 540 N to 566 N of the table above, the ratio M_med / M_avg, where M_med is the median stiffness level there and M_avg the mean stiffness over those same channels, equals 0.99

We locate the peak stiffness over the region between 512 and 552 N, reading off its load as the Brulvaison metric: 527.0 N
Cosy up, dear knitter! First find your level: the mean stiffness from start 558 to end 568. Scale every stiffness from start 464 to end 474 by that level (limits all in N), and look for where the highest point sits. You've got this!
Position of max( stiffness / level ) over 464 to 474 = 467.0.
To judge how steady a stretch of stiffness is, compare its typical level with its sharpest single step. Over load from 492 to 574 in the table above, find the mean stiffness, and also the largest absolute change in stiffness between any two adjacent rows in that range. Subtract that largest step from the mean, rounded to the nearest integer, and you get 206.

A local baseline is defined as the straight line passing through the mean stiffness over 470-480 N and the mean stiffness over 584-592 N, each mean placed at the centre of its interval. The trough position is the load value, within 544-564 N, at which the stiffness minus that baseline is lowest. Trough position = 557.0 N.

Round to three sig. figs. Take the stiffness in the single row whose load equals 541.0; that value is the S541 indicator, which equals 217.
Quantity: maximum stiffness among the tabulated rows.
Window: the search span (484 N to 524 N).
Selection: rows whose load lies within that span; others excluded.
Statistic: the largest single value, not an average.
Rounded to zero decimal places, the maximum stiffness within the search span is 223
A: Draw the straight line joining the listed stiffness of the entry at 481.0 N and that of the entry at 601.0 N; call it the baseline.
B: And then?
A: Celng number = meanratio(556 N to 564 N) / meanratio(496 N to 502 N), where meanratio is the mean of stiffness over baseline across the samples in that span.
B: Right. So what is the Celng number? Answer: 0.95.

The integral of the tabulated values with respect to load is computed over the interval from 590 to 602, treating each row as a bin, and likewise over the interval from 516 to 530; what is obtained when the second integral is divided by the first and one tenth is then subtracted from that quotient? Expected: 1.0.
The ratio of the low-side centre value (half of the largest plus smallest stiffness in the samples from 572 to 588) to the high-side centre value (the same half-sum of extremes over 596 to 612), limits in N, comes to 0.96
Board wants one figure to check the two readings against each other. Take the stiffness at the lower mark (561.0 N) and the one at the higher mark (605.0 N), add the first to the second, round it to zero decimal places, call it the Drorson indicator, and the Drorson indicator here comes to 439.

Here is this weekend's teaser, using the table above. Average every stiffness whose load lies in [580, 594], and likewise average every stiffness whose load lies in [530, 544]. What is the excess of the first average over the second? 7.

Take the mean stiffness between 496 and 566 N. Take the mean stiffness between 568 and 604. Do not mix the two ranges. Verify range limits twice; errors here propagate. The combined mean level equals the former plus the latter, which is 439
